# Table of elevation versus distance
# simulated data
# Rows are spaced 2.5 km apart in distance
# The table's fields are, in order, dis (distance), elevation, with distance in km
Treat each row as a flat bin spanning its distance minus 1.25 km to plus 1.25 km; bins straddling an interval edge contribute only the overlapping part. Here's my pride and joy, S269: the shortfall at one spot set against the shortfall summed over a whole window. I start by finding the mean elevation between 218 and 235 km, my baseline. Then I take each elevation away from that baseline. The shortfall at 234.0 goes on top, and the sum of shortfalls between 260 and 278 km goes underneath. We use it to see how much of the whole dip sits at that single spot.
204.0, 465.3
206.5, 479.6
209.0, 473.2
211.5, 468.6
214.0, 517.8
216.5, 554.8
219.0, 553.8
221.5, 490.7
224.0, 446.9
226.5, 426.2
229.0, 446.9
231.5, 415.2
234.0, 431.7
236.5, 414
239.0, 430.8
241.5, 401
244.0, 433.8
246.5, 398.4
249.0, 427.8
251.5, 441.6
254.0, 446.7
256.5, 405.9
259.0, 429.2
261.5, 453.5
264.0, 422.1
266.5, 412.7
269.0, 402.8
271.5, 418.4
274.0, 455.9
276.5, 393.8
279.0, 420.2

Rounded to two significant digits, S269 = 0.11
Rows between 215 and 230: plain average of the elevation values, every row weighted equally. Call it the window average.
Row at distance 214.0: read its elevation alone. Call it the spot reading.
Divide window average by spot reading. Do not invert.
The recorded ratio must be 0.94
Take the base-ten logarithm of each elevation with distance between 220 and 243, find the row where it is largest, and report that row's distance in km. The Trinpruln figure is 221.5 km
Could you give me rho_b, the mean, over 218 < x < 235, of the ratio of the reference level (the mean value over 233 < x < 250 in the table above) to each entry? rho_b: 0.92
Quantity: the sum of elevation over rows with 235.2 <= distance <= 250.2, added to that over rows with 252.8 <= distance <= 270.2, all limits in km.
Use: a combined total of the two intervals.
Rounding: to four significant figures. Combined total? 5479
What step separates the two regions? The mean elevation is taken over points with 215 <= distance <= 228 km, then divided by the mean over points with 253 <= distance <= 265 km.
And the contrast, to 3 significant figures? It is 1.15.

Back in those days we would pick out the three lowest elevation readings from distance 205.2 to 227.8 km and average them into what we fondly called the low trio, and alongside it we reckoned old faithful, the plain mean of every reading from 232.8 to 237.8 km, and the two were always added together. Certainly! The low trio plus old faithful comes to 870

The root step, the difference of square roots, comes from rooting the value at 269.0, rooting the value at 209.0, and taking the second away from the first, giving -1.7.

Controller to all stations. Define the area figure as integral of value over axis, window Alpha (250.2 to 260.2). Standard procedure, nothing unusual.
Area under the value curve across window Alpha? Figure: 4308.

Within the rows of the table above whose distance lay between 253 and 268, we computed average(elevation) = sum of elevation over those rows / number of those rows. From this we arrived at 428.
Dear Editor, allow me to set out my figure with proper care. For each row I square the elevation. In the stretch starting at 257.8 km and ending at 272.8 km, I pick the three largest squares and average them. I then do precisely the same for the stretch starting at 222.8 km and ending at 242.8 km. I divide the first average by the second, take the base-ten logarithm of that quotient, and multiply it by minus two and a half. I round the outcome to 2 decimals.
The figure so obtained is 0.03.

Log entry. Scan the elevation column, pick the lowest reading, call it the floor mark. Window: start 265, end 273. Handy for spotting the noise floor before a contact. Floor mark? 402.8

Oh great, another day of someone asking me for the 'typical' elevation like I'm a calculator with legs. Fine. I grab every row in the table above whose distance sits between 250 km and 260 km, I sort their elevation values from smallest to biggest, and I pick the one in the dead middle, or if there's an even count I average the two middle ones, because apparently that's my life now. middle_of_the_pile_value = 435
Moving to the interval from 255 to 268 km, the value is 422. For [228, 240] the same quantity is 431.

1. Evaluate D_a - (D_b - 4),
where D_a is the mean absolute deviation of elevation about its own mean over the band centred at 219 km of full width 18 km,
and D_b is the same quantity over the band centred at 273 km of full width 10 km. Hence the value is 26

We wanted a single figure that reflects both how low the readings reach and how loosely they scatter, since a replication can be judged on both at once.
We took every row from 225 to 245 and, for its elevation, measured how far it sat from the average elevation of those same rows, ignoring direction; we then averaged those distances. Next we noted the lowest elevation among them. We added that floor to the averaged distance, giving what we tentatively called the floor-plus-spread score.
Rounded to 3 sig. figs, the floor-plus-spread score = 412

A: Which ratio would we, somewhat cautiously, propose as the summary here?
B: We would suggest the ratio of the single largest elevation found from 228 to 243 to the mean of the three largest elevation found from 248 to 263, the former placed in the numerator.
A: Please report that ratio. 1.00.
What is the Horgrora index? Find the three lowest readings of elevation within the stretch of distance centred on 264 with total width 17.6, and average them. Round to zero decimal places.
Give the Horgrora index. 407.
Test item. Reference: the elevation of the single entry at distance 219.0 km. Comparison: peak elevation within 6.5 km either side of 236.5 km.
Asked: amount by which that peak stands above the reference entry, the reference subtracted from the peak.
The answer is -122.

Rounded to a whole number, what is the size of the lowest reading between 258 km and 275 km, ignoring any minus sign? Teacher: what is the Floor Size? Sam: 403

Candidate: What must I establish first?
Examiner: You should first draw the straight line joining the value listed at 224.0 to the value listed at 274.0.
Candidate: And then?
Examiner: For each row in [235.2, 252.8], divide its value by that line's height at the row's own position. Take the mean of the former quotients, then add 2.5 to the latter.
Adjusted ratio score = 3.435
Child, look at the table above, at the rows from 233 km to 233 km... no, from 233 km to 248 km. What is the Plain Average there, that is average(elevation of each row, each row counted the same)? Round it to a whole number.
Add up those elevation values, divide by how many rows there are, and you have 418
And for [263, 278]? 418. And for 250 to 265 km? 433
